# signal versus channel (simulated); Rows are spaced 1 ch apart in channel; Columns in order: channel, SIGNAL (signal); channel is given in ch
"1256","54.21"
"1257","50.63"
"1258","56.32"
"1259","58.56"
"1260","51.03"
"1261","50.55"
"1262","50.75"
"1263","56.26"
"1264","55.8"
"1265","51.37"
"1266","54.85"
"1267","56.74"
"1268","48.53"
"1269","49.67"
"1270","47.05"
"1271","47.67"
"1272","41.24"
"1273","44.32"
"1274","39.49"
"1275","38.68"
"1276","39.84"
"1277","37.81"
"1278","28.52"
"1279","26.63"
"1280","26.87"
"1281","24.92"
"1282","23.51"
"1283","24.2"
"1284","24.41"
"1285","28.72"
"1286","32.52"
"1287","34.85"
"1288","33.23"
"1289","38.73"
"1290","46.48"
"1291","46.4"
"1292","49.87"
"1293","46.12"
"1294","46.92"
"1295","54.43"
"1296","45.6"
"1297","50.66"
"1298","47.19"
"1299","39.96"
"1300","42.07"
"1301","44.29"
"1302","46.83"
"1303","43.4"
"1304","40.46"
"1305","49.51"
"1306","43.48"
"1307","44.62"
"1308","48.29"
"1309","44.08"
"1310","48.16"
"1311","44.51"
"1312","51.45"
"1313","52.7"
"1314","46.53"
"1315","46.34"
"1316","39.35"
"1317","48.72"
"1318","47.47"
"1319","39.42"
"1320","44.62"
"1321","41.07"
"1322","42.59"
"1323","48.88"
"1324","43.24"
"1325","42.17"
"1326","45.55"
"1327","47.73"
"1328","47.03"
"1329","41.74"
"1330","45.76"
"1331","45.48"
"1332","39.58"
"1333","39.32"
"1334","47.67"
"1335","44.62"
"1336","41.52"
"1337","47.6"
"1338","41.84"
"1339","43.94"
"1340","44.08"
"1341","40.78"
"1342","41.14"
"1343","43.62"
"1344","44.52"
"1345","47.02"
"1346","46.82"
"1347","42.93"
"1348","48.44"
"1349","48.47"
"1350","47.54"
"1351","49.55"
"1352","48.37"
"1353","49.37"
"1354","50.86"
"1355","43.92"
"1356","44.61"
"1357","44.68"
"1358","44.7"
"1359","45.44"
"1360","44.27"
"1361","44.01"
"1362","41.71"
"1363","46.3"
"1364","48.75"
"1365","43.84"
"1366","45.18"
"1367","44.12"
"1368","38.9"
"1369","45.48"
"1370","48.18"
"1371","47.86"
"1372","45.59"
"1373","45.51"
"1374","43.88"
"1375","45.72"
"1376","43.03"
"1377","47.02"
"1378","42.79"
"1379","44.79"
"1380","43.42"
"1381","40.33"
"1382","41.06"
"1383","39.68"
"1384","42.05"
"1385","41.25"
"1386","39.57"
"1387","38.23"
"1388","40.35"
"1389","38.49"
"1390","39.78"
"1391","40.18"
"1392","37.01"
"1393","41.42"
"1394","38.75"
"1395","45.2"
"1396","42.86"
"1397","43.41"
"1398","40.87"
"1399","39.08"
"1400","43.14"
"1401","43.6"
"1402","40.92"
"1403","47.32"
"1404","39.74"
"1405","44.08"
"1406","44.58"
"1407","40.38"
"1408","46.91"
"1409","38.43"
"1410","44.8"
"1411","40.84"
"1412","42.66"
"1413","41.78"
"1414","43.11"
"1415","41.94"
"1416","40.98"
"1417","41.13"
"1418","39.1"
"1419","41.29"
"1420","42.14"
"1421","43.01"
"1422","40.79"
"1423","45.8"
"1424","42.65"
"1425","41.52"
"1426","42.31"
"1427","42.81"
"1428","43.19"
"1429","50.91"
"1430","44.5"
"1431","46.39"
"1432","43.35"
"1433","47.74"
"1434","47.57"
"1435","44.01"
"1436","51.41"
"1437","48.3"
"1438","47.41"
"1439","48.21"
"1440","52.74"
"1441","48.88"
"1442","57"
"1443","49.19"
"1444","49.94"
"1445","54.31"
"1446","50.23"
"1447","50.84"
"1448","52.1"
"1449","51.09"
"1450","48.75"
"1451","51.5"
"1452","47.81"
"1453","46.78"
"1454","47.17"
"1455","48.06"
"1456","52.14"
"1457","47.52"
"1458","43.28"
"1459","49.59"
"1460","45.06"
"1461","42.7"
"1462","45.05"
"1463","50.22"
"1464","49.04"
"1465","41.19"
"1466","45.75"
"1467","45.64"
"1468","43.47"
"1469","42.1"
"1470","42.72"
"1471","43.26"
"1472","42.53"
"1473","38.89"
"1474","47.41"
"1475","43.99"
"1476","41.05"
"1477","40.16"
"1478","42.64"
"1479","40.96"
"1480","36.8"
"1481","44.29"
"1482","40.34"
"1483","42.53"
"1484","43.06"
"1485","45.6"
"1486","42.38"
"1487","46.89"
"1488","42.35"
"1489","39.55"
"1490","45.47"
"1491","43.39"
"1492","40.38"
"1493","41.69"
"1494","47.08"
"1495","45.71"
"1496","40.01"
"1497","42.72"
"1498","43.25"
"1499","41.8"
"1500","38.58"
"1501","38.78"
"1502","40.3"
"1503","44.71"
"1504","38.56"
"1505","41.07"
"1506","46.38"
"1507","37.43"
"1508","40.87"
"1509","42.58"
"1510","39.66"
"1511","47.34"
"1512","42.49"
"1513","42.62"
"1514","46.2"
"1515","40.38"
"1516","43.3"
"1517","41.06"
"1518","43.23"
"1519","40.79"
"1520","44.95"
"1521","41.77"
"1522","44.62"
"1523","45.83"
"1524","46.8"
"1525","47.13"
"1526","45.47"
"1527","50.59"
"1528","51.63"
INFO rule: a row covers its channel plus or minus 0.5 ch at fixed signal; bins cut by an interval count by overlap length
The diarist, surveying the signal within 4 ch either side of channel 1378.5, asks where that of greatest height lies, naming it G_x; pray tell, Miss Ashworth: 1377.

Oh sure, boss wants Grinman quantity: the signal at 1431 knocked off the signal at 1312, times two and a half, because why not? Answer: 13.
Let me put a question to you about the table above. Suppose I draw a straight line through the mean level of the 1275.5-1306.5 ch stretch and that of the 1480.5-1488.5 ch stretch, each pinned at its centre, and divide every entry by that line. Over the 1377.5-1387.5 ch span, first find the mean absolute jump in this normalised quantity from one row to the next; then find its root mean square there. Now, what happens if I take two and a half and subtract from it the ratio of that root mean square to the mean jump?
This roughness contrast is -22.6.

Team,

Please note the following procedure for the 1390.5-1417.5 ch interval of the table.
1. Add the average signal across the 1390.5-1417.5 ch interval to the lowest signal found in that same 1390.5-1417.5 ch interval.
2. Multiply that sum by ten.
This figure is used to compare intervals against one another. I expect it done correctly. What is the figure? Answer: 791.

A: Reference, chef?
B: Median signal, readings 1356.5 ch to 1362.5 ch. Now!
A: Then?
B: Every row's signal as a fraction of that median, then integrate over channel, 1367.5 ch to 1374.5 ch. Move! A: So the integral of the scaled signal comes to 7.1 ch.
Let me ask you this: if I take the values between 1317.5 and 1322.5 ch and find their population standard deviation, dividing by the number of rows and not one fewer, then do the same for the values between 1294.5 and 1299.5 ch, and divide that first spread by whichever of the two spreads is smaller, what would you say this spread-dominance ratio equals 1.00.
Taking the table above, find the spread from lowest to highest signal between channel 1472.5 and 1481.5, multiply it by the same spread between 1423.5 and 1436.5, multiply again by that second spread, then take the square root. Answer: 32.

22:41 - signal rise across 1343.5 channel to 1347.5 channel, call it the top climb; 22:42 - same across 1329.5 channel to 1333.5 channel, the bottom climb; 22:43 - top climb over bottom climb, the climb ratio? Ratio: 0.25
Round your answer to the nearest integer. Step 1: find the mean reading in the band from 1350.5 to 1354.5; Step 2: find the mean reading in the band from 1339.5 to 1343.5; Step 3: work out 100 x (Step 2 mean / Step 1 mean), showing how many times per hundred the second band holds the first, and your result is 86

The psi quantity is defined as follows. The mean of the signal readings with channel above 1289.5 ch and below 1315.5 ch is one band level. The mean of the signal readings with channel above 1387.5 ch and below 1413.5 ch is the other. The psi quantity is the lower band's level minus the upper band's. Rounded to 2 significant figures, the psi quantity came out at 4.8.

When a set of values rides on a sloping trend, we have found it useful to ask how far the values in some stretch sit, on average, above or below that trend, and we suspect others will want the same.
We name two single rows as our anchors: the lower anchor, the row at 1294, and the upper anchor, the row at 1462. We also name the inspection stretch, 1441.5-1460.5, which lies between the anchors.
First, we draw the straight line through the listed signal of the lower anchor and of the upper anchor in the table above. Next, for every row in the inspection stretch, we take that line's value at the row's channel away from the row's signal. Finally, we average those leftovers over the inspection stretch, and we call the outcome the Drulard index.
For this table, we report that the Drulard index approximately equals 4.4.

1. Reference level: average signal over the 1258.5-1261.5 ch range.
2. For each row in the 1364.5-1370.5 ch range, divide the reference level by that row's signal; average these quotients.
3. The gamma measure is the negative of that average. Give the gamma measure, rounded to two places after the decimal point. -1.21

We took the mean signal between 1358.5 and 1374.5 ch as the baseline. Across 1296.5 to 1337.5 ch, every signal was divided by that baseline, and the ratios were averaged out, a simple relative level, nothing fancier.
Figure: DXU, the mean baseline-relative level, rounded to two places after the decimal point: 1.00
